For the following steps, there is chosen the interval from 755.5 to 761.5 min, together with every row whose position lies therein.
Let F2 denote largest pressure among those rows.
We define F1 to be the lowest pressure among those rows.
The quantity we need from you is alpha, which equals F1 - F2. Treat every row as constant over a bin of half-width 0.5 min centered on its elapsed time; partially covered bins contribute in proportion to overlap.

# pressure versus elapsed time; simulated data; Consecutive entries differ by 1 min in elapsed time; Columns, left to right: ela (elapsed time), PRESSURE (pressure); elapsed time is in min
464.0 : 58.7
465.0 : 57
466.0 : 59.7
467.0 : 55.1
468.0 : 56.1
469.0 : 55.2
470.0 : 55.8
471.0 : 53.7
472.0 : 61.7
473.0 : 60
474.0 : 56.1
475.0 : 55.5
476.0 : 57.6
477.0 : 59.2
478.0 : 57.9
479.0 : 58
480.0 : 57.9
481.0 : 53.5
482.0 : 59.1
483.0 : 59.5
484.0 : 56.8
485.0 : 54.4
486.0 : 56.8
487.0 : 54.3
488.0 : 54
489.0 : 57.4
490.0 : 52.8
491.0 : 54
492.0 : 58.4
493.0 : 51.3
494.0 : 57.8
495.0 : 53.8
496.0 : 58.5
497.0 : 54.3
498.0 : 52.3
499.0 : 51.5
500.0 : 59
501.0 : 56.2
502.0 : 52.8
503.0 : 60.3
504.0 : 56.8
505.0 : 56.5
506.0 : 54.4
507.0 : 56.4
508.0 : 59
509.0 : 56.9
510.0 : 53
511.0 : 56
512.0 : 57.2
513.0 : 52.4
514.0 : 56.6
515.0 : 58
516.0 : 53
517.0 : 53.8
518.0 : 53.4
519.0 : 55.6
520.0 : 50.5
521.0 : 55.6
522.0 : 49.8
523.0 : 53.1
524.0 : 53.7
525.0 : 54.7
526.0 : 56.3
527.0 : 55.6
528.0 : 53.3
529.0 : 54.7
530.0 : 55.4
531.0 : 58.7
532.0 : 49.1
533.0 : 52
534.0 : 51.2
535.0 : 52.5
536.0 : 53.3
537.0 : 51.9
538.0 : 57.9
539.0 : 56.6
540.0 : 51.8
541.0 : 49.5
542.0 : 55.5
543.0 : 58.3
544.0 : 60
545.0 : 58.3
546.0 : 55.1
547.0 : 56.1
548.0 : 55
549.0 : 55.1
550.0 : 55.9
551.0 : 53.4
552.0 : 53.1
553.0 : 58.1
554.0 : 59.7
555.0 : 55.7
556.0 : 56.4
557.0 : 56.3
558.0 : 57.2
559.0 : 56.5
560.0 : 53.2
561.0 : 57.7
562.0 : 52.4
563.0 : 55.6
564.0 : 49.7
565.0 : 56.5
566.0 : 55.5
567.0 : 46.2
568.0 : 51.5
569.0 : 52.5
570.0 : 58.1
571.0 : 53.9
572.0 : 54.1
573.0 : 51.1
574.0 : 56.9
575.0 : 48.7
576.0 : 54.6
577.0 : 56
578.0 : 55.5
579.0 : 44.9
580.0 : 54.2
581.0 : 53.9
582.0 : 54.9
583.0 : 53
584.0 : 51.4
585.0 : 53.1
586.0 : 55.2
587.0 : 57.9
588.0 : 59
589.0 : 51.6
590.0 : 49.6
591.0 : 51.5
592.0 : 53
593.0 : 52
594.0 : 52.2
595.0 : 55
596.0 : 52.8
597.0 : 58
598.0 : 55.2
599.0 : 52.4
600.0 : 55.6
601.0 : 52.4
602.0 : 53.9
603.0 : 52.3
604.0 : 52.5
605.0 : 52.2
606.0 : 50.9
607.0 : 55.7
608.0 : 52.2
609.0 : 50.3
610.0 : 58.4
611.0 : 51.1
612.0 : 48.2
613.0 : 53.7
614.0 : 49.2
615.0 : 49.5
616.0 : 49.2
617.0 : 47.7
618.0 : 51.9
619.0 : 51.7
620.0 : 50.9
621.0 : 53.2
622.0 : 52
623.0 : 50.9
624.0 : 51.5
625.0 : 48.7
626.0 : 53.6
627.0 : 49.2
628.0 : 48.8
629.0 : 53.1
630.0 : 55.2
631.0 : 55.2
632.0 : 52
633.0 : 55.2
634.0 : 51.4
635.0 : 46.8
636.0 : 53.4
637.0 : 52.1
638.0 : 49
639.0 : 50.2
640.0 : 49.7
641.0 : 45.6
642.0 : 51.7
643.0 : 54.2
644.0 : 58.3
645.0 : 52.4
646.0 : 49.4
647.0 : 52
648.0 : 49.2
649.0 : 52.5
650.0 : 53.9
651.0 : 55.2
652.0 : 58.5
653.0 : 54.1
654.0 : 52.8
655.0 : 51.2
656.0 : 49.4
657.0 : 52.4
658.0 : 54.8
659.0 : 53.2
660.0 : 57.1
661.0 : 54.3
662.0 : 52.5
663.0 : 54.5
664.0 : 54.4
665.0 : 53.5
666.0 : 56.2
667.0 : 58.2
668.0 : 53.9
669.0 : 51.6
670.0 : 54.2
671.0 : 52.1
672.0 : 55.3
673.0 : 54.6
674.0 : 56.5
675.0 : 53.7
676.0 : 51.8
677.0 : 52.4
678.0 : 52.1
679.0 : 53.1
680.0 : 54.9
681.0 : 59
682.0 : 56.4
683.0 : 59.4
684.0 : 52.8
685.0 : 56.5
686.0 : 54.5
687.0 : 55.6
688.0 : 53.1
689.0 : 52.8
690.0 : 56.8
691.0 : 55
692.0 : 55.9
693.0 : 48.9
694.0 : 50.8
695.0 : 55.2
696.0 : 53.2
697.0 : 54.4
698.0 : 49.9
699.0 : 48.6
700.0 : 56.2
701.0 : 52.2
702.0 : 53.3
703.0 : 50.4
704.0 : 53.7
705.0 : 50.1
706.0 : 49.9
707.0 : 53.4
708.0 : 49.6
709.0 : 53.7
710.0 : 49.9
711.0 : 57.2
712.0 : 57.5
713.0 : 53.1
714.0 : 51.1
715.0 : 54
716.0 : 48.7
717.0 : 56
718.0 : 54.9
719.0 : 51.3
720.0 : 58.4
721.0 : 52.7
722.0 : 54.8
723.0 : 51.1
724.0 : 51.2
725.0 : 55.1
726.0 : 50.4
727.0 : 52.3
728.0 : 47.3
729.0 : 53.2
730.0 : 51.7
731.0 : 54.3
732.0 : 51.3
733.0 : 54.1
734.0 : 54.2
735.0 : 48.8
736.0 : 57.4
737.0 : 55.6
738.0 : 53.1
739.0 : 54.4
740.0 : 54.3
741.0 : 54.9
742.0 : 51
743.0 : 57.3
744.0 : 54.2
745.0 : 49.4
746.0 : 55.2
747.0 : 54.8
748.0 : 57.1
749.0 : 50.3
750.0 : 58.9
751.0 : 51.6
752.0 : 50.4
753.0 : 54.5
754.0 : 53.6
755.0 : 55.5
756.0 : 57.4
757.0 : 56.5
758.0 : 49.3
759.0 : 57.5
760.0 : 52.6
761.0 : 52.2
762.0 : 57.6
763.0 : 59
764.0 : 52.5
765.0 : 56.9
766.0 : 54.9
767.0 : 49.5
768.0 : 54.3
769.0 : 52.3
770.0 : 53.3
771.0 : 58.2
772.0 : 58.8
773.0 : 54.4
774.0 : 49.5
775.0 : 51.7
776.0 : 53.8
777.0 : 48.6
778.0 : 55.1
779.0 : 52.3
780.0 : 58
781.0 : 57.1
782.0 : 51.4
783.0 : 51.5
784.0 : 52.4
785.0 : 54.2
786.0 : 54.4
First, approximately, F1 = 49.3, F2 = 57.5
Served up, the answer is -8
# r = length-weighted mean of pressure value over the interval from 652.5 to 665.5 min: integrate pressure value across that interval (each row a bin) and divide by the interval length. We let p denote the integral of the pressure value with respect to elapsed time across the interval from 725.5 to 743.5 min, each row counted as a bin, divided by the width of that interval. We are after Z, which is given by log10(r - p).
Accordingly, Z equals -0.51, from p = 53.1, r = 53.4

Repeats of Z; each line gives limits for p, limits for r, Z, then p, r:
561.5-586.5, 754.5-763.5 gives 0.32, 53.2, 55.3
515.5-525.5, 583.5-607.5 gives -0.62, 53.3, 53.6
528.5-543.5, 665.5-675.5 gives -0.13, 53.9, 54.6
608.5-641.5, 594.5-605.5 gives 0.43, 51.2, 53.8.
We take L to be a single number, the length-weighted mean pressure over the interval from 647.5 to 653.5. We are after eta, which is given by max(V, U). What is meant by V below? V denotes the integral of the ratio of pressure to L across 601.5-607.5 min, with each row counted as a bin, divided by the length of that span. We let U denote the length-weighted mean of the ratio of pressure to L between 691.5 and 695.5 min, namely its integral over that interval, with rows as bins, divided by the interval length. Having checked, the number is 0.98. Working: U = 0.98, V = 0.98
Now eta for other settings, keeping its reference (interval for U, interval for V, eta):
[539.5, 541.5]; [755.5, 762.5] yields 1.02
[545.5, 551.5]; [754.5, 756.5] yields 1.05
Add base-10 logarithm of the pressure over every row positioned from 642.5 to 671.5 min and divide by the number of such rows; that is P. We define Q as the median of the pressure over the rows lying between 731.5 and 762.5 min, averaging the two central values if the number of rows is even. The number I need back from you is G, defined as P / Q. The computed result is 0.0318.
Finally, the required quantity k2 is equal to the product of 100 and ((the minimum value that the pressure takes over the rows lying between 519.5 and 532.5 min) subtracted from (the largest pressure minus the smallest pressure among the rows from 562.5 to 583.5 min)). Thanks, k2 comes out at -3590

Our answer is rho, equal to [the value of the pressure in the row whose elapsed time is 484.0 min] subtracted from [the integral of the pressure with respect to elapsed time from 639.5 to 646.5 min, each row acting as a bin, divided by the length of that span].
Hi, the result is -5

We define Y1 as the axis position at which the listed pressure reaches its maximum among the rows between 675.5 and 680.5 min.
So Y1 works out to 680.0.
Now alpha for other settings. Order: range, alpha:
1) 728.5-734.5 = -3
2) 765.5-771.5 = -9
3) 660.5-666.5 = -4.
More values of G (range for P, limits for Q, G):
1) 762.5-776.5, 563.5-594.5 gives 0.0326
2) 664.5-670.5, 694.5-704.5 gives 0.0326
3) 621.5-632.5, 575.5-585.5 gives 0.0317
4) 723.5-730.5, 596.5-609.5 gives 0.0327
